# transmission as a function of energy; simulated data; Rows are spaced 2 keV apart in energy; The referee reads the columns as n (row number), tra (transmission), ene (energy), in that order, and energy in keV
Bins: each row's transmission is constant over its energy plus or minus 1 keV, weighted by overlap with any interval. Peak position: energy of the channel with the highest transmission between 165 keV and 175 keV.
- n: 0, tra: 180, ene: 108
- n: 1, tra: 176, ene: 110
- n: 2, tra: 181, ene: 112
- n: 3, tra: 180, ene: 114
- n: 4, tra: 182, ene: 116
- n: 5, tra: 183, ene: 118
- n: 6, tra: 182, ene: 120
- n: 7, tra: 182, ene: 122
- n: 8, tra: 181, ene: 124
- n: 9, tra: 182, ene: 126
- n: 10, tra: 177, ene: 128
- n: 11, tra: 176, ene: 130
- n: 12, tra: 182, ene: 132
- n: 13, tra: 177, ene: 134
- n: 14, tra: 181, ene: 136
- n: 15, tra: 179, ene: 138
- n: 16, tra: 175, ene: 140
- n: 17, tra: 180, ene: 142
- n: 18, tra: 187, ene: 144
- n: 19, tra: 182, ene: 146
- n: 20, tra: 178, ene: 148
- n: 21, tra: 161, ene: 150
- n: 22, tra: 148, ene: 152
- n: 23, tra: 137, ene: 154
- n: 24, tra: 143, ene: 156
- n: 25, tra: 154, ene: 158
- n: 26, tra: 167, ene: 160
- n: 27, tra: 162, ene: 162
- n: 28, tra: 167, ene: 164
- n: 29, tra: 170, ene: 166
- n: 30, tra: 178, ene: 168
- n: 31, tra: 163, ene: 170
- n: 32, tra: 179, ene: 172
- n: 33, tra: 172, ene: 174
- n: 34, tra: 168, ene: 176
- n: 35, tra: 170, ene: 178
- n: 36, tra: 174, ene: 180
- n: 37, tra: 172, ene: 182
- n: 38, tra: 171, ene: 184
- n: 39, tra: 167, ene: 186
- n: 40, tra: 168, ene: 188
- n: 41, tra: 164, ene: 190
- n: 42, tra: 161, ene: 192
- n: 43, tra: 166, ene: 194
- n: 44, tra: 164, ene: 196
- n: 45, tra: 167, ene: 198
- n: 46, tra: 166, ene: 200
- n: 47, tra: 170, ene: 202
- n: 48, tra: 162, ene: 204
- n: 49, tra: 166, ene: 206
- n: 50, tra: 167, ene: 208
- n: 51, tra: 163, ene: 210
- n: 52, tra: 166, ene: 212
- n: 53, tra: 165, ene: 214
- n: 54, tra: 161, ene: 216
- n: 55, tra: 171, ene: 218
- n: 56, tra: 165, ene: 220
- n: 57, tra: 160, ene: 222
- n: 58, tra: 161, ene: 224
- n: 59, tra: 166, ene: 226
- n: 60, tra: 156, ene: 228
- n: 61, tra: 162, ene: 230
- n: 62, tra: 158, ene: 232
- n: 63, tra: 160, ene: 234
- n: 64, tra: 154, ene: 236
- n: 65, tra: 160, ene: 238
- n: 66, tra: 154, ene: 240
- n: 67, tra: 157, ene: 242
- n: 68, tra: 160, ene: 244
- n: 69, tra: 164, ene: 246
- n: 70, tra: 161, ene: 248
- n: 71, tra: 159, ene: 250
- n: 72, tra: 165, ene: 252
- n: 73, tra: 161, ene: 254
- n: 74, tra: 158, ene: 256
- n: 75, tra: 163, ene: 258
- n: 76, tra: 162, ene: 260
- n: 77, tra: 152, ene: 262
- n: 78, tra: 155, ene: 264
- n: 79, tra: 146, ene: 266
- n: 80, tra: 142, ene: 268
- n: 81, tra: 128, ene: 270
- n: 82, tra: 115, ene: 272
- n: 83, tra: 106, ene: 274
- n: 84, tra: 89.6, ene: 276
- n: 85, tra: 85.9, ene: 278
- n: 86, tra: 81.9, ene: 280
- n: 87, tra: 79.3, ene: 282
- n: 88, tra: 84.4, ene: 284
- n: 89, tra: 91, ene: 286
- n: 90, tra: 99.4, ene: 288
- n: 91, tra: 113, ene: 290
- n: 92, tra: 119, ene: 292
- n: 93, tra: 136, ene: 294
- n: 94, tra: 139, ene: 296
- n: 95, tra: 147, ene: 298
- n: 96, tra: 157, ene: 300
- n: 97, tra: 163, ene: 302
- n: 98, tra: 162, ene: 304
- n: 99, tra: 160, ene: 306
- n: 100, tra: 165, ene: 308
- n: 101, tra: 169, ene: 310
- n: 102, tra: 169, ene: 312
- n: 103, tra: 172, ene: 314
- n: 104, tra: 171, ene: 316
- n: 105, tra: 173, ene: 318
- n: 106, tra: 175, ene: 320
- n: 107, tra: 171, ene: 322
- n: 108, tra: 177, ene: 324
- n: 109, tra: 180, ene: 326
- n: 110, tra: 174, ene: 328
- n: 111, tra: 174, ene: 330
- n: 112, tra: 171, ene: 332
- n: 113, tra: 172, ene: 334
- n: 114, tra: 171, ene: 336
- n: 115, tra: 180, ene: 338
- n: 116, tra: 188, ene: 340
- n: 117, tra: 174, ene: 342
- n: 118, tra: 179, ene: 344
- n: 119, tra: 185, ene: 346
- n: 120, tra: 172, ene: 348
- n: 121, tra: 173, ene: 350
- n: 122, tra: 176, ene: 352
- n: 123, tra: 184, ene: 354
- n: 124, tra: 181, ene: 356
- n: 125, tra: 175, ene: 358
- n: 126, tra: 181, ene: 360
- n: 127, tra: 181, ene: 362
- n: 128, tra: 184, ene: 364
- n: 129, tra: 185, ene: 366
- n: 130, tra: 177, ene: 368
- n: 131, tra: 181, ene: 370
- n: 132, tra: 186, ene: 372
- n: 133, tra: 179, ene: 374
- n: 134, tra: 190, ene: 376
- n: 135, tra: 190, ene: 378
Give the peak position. 172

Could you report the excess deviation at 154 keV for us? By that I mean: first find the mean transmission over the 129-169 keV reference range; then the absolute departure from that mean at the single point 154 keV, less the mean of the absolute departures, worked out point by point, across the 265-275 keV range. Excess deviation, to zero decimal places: -10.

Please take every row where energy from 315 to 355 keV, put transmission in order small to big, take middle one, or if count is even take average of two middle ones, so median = 174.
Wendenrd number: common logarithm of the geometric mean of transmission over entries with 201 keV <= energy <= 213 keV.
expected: 2.22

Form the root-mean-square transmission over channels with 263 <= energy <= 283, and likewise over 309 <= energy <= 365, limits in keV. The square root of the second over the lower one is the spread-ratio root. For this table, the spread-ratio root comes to 1.23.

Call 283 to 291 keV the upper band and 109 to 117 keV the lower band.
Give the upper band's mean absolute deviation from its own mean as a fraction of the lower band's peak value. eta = 0.051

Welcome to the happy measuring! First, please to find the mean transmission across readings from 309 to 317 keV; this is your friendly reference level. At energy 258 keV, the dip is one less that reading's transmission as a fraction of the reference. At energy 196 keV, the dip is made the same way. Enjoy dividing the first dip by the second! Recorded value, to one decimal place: 1.2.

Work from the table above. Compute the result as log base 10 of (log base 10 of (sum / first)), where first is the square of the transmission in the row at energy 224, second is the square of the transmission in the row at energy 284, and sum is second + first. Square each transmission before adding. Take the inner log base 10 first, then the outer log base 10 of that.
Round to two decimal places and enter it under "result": -0.98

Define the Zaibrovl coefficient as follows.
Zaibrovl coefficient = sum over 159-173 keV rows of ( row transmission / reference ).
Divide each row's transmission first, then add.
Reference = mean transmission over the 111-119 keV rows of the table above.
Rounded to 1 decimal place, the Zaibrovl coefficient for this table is 6.5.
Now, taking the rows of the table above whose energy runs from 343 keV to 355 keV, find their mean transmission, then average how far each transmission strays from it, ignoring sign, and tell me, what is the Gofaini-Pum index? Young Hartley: 4.5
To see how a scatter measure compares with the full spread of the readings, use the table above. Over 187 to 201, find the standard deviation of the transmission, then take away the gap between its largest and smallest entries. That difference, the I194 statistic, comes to -5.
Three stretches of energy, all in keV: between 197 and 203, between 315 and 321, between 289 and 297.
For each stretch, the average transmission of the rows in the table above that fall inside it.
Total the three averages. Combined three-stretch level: 467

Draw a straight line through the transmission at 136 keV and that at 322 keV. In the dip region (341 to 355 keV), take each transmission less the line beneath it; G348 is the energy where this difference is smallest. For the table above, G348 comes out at 348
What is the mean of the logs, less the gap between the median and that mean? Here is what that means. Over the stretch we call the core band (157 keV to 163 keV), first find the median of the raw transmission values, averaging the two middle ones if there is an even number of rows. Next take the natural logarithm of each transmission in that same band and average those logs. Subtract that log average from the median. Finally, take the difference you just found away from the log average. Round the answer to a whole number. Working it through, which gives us -152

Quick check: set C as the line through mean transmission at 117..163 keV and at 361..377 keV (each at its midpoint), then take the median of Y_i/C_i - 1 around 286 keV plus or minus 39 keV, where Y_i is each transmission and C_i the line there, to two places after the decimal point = -0.13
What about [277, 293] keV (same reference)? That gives -0.51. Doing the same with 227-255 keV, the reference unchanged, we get -0.10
